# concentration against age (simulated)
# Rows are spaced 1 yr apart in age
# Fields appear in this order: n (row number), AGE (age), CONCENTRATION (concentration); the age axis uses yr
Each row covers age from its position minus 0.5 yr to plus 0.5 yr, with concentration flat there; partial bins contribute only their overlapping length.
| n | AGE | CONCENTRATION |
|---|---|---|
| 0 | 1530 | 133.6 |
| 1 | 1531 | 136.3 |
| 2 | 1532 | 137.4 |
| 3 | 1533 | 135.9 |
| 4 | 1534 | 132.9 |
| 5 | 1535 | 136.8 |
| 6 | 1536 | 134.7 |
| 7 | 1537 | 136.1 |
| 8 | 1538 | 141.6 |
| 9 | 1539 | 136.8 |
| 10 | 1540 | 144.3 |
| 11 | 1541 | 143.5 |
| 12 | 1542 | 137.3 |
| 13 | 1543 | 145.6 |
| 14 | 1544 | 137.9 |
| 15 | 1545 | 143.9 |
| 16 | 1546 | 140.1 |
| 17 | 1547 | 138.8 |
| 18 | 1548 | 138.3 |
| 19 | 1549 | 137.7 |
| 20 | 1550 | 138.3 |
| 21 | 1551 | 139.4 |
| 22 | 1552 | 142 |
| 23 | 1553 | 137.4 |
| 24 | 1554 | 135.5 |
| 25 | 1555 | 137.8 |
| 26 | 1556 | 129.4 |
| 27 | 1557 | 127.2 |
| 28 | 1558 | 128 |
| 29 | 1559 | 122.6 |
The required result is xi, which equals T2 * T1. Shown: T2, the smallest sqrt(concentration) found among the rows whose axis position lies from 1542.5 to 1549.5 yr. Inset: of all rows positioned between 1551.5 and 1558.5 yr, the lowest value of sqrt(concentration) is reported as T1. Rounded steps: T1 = 11.28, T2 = 11.7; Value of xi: 132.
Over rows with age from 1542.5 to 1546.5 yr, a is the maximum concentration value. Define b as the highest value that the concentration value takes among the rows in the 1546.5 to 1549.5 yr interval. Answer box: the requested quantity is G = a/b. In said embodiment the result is 1.05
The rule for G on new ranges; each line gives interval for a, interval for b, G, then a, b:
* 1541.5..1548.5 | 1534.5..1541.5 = 1.01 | 145.6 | 144.3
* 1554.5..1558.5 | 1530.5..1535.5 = 1.00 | 137.8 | 137.4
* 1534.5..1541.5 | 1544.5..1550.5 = 1.00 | 144.3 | 143.9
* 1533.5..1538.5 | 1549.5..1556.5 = 1.00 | 141.6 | 142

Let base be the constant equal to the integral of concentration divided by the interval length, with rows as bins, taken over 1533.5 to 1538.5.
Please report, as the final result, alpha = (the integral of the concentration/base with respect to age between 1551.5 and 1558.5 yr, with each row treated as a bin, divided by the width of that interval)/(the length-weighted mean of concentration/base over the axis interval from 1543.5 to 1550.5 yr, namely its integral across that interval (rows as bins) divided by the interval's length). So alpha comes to 0.96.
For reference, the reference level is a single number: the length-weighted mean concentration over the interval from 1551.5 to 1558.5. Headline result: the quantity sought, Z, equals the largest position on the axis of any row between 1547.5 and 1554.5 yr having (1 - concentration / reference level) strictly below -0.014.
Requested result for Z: 1553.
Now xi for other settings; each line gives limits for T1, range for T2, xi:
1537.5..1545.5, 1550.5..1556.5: 133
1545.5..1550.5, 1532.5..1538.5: 135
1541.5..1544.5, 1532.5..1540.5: 135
